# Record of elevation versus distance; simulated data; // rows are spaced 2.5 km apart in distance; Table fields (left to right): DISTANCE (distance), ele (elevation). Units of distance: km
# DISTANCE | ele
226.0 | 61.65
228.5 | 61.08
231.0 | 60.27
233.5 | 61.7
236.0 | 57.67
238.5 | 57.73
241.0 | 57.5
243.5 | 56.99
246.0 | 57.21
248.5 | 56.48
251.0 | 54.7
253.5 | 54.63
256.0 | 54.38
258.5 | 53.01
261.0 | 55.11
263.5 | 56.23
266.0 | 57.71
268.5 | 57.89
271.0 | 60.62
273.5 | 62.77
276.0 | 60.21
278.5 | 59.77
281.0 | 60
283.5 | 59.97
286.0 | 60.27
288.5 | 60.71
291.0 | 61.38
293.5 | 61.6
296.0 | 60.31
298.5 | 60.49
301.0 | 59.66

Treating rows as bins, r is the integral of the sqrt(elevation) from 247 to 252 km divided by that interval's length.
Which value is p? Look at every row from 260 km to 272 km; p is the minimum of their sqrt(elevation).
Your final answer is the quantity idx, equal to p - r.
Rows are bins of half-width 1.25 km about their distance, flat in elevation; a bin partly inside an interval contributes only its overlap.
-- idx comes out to 0.0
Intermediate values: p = 7.42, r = 7.46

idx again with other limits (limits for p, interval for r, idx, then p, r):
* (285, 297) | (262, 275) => 0.1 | 7.76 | 7.68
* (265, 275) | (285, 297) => -0.2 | 7.60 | 7.80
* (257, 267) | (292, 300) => -0.5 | 7.28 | 7.80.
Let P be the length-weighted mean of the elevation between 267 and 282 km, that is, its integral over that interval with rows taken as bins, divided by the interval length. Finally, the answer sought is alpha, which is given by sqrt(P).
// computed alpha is 7.76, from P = 60.2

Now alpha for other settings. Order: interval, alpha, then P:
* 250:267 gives 7.42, 55.1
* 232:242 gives 7.66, 58.7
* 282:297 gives 7.79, 60.7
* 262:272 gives 7.61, 58.0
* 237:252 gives 7.54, 56.8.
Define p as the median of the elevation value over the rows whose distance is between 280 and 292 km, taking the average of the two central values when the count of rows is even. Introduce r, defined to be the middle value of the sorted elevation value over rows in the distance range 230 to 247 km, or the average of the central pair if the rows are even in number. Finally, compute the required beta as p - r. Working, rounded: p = 60.3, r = 57.7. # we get 2.6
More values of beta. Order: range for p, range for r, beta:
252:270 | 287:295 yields -6.3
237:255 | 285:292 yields -3.7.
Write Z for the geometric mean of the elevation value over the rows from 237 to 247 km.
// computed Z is 57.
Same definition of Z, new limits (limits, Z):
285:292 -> 61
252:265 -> 55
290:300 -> 61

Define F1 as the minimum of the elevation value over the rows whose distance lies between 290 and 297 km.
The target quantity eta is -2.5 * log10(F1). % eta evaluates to -4.45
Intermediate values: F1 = 60.31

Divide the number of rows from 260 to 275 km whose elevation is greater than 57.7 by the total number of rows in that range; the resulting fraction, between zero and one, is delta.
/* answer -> 0.7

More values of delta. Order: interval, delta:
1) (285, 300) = 1.0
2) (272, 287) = 1.0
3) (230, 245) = 0.5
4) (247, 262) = 0.0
